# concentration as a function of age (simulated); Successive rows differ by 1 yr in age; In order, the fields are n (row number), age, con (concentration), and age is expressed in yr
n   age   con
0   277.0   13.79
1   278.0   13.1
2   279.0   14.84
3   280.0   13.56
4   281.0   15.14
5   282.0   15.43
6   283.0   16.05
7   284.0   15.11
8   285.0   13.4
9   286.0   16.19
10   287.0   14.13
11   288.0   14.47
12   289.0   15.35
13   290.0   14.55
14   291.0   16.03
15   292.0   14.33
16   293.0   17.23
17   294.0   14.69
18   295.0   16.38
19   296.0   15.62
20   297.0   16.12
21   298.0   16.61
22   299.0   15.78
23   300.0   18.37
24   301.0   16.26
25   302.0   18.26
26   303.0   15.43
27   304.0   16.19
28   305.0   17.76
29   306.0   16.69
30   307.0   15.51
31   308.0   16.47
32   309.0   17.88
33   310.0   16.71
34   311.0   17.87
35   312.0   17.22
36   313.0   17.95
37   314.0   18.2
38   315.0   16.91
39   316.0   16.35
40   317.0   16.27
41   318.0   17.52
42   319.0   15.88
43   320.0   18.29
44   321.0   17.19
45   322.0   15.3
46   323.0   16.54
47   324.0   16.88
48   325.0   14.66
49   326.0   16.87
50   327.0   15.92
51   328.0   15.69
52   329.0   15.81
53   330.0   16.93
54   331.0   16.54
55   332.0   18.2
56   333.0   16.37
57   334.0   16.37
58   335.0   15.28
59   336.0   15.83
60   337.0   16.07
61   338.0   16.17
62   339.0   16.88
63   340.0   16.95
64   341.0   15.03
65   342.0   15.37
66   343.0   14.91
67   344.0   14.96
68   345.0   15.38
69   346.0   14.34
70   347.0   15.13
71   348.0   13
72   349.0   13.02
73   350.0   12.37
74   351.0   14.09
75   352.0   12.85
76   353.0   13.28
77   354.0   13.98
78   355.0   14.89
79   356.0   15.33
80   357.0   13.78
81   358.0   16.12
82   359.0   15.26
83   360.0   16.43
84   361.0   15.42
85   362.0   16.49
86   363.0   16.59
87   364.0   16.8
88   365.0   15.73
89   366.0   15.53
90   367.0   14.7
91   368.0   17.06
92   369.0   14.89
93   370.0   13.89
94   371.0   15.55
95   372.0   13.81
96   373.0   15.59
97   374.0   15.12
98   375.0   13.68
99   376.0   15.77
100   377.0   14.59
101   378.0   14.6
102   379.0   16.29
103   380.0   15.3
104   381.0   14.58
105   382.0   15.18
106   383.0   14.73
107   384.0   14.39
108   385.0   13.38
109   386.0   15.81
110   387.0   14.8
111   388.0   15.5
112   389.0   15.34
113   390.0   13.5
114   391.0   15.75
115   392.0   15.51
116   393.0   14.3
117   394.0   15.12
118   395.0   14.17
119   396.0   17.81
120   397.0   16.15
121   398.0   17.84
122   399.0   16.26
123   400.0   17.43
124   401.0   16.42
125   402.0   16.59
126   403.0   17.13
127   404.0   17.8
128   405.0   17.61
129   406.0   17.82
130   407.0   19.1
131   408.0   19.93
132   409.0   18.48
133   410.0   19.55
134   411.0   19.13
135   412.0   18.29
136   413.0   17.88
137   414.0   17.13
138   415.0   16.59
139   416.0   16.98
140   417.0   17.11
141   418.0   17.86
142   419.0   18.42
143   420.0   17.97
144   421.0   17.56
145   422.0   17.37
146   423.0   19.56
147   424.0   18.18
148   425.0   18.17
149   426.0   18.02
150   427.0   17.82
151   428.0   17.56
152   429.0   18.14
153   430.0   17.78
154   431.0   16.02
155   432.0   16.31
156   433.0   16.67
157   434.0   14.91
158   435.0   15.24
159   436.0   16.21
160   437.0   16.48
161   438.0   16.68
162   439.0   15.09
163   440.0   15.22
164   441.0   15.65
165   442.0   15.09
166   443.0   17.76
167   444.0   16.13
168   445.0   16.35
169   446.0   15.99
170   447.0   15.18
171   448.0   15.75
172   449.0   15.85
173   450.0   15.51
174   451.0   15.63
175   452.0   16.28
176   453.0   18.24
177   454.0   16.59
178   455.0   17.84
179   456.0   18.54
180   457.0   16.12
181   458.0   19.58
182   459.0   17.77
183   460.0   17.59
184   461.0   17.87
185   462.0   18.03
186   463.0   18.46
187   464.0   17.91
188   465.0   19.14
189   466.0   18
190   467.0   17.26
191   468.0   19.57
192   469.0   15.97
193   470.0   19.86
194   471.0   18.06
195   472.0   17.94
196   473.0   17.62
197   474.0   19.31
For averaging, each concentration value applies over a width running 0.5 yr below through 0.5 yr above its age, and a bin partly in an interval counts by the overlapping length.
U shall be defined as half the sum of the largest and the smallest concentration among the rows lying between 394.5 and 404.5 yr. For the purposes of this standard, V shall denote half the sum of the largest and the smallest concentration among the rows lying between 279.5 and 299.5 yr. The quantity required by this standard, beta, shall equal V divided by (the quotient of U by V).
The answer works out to 14.7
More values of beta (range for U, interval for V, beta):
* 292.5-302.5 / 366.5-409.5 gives 16.8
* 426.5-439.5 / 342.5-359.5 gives 12.3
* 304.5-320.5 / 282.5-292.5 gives 13.0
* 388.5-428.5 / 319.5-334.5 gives 16.2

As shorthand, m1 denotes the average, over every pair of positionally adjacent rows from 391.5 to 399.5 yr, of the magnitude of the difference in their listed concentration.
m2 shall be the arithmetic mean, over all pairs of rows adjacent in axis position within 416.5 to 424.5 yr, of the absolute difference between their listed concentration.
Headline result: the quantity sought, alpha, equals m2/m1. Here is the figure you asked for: 0.51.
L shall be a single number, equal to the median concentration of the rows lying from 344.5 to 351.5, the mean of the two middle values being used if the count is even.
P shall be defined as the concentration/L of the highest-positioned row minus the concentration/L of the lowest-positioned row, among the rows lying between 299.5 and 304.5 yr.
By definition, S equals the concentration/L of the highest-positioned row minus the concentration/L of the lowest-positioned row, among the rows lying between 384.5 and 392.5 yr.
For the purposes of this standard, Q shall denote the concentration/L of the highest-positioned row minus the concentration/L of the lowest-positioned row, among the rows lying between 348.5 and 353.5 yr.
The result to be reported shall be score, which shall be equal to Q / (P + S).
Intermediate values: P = -0.155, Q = 0.02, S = 0.15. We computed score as -5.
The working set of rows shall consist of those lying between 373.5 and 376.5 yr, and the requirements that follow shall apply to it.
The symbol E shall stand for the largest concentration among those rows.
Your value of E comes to 15.77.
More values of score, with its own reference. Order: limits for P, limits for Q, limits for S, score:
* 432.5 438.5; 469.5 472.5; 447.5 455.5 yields -1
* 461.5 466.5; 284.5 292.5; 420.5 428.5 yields -31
